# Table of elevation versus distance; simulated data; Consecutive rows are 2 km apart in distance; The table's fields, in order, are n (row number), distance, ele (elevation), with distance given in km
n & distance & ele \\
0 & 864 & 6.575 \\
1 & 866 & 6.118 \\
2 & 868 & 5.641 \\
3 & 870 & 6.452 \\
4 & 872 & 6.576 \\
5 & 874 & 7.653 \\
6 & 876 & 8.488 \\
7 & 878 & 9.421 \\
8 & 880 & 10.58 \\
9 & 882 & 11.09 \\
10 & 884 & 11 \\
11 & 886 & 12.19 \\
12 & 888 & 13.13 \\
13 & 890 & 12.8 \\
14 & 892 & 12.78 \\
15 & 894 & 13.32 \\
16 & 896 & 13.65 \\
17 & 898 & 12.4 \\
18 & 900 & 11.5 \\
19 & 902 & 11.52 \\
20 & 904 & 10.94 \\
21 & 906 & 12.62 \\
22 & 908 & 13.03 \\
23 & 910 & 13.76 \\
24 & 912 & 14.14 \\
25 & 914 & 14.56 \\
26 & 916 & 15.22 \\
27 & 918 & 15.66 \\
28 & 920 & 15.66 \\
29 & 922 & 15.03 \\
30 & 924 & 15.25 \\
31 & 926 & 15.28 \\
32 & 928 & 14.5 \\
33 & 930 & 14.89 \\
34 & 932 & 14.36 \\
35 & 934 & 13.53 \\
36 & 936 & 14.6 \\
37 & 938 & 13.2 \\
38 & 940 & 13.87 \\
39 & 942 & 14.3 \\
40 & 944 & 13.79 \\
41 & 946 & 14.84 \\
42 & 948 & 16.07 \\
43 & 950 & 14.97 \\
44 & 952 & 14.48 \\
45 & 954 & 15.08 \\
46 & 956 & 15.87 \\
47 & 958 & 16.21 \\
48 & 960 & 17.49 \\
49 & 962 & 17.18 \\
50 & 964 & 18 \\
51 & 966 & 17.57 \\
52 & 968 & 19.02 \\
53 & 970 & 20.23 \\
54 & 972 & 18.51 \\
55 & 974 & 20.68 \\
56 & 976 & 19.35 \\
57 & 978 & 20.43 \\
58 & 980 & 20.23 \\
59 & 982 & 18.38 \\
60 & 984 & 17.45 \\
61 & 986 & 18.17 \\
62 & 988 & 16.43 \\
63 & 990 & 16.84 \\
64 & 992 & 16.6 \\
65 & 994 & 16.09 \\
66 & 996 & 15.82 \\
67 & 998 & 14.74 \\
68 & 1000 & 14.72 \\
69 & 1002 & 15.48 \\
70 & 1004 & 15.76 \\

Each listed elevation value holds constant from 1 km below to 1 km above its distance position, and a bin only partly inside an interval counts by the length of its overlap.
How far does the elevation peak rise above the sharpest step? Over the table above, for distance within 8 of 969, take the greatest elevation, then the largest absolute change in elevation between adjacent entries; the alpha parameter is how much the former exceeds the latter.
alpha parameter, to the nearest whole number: 19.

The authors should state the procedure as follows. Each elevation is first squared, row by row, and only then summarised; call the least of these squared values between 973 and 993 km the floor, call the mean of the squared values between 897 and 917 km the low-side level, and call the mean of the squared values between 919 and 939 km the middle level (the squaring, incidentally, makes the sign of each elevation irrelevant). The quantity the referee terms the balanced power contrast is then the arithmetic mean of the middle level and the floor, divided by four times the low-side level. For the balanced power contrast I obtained 0.36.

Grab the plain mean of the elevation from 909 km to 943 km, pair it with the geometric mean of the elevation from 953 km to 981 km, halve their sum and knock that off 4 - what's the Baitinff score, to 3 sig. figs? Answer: -12.4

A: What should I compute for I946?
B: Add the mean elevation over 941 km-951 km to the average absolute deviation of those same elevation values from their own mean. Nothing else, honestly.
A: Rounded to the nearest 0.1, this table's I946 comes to 15.4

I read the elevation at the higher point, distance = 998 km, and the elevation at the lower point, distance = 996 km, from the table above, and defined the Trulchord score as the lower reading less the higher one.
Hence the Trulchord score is 1.1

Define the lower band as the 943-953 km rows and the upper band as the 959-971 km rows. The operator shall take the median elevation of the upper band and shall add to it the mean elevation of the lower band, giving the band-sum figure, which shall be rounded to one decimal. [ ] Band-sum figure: 32.6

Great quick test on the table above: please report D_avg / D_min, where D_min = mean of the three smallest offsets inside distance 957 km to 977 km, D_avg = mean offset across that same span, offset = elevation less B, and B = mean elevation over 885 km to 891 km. 1.34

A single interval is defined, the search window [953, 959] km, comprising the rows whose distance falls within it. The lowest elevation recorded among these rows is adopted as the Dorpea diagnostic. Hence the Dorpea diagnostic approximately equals 15.08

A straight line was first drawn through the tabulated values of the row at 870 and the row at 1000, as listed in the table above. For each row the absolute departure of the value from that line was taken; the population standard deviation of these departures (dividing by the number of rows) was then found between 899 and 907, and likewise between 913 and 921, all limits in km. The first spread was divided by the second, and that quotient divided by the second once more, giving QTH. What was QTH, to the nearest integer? 5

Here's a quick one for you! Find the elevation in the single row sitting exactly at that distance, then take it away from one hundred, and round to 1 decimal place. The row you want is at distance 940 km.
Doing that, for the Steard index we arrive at 86.1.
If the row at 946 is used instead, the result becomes 85.2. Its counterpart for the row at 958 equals 83.8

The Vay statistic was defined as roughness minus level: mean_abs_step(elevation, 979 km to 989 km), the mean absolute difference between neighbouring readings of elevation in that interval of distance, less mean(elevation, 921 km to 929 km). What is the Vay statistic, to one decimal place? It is -13.7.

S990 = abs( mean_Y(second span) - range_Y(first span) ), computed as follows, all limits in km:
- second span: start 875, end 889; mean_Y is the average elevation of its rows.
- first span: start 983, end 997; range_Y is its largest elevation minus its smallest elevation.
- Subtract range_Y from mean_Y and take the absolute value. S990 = 8.5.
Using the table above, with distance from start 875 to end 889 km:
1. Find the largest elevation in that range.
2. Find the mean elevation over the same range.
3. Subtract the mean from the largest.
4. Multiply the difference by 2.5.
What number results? 5.7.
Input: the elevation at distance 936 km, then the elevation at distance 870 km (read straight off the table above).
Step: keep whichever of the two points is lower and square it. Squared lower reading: 42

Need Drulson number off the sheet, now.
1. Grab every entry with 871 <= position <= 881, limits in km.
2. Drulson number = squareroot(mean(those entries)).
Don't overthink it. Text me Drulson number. 2.9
